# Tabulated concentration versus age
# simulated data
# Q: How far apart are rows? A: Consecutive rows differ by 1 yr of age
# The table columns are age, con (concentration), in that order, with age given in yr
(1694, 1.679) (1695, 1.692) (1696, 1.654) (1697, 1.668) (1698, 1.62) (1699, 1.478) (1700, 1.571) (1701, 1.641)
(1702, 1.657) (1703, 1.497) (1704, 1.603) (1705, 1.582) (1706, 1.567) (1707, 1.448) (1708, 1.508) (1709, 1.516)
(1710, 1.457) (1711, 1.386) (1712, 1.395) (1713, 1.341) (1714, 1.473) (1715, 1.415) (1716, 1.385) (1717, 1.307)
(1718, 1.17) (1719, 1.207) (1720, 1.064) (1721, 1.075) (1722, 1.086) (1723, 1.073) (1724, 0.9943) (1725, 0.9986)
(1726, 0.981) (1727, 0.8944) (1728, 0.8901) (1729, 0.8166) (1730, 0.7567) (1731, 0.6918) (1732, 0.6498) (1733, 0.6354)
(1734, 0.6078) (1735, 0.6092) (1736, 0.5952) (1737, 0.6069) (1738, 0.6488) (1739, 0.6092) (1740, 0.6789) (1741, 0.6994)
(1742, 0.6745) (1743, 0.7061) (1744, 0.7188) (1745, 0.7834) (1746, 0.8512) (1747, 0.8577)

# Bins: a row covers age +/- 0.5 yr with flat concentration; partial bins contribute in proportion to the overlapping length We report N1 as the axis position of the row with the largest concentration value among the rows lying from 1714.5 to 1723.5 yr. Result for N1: 1715 yr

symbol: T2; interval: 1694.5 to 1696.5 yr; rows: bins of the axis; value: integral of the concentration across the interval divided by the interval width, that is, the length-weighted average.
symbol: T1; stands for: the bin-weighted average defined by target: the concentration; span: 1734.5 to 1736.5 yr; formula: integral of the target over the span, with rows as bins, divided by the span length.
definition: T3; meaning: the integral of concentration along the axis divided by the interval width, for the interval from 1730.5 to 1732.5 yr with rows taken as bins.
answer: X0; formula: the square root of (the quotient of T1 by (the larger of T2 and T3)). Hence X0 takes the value 0.60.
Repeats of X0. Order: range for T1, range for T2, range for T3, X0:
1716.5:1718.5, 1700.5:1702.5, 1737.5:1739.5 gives 0.87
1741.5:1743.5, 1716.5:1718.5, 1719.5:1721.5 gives 0.75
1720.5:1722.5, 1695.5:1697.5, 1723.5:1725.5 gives 0.81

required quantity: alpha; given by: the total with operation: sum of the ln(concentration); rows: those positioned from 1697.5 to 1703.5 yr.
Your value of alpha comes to 2.7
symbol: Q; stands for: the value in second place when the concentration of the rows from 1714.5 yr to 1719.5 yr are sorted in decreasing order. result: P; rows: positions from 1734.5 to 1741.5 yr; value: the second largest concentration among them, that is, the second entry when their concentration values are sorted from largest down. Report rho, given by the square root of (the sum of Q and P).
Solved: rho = 1.44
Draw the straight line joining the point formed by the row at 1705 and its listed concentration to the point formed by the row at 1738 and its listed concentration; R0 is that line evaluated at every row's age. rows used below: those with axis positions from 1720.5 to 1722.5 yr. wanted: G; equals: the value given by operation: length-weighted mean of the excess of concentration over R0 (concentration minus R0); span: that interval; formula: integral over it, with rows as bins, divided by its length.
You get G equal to -0.035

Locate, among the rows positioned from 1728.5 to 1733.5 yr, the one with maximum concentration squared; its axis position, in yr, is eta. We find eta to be 1729 yr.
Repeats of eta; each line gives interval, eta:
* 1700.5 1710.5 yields 1702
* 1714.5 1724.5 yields 1715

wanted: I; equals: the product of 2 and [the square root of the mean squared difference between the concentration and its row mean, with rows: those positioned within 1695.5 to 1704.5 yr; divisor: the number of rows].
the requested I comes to 0.13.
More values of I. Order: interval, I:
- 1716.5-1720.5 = 0.17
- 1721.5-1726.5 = 0.09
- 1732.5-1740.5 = 0.05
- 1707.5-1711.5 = 0.10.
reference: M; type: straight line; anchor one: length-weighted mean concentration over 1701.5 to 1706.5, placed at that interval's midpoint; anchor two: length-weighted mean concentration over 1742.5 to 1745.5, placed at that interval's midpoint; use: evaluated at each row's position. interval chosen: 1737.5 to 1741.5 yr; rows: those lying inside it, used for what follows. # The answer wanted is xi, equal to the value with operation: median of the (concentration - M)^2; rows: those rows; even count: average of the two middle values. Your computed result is 0.033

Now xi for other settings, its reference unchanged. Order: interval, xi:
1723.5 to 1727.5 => 0.023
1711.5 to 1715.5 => 0.003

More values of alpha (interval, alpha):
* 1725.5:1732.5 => -1.5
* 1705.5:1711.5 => 2.3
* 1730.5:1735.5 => -2.2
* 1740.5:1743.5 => -1.1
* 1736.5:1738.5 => -0.9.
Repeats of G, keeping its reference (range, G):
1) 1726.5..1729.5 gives -0.065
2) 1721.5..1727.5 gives -0.026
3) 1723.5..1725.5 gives -0.034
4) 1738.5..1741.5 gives 0.070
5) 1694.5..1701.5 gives -0.162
